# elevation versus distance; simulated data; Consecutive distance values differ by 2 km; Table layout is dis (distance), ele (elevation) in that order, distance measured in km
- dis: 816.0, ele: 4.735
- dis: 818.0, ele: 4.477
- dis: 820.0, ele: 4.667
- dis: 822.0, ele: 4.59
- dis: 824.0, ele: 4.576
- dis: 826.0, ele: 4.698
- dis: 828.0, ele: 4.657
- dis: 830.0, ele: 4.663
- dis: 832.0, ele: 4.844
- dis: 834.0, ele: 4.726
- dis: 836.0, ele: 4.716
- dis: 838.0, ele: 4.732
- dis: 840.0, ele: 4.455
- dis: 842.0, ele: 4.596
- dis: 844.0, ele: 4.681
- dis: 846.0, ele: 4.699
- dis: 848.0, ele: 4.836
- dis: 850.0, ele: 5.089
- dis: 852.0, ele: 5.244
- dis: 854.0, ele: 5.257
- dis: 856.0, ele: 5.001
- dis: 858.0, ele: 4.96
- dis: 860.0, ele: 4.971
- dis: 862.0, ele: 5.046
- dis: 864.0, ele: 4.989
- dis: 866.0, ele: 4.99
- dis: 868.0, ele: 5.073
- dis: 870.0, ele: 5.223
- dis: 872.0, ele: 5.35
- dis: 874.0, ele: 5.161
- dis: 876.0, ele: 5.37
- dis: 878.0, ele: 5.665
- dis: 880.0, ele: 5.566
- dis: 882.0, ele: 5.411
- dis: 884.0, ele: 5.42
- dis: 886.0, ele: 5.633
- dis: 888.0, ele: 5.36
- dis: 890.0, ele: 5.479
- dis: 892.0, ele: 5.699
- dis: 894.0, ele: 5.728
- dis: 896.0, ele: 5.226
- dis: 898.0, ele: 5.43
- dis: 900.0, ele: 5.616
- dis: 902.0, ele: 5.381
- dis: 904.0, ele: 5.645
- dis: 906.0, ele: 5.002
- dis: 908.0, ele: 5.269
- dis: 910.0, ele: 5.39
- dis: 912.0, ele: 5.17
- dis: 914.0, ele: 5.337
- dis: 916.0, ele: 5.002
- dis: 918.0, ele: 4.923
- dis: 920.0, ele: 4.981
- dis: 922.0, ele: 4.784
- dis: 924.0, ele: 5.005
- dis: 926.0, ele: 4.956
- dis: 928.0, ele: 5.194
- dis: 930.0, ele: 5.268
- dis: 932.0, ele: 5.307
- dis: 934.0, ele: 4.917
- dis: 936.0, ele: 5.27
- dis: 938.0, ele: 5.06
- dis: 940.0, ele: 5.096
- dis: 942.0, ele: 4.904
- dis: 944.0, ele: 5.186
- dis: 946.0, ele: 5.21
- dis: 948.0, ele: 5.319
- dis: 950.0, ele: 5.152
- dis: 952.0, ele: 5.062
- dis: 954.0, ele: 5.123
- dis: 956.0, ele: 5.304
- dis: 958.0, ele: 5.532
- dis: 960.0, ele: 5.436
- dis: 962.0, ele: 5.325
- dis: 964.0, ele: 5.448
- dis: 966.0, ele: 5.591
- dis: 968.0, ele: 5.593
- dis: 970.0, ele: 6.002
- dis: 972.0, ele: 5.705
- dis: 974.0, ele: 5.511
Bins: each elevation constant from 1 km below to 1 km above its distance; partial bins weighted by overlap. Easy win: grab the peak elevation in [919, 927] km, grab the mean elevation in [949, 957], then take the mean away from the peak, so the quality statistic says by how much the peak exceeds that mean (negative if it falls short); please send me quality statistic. -0.2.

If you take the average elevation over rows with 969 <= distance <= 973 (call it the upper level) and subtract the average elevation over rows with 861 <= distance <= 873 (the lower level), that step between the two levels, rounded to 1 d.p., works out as 0.7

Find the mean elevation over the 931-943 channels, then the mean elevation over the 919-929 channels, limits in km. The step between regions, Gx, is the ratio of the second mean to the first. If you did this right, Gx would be 0.98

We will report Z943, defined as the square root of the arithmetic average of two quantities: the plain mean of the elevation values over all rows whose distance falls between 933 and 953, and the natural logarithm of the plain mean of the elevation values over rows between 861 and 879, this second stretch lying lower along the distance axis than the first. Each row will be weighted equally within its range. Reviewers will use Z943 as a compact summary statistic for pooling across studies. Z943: 1.840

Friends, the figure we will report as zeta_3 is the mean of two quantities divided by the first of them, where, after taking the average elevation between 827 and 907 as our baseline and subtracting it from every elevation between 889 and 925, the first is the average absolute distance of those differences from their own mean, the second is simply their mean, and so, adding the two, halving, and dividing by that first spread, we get 0.79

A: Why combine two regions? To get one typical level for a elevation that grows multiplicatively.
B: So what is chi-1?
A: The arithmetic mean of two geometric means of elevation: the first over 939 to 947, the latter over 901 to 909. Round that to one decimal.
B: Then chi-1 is 5.2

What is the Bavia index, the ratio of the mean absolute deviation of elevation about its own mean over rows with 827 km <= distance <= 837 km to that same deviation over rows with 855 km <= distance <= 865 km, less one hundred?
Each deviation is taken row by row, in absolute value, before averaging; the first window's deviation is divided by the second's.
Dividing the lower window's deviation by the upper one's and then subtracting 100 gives -97.9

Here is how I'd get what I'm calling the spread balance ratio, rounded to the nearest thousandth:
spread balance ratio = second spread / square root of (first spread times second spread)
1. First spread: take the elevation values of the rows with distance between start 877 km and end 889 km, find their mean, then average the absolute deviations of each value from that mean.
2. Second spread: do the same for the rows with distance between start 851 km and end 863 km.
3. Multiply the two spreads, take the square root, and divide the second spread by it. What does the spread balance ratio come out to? 1.007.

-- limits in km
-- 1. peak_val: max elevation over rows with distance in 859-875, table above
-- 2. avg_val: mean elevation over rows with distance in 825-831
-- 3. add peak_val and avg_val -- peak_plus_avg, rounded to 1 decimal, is 10.0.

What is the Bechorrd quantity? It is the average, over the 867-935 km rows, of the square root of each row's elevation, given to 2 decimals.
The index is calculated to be 2.30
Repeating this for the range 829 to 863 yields 2.20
